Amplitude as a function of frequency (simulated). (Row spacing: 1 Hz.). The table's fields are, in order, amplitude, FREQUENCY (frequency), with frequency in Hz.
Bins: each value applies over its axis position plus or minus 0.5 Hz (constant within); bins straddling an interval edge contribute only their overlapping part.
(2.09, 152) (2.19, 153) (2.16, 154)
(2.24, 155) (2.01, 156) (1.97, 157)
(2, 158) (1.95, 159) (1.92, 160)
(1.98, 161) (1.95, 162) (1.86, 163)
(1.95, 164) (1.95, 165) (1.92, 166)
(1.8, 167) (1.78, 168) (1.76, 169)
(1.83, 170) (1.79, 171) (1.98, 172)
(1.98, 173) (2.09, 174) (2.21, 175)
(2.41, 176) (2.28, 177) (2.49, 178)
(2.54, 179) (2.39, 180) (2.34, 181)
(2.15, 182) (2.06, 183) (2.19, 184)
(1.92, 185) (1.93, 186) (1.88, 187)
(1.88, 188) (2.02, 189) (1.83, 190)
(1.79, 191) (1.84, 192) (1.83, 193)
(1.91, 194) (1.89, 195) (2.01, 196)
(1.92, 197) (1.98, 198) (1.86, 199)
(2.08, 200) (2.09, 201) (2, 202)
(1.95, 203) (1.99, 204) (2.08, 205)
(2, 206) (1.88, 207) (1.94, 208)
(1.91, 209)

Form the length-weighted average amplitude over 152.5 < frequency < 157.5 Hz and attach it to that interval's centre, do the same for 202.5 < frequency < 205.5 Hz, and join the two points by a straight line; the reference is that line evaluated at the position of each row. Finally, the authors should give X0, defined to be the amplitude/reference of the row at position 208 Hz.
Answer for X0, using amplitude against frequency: 0.97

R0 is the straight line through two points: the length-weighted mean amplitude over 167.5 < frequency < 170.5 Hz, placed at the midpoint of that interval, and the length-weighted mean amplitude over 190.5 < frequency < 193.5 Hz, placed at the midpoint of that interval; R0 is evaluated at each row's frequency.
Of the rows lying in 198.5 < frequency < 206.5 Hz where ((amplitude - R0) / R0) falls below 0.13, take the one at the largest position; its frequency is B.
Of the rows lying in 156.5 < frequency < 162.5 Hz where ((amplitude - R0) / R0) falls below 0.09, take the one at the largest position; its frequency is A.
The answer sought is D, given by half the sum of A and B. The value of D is 183.0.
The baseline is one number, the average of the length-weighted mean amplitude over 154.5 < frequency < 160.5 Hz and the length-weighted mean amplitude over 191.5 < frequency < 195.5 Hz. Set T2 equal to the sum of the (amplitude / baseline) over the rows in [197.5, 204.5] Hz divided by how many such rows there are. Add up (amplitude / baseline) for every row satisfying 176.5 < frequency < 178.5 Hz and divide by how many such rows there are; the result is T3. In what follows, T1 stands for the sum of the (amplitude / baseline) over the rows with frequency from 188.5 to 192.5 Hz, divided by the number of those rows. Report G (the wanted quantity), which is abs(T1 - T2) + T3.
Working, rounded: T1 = 0.96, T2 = 1.03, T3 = 1.23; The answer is 1.29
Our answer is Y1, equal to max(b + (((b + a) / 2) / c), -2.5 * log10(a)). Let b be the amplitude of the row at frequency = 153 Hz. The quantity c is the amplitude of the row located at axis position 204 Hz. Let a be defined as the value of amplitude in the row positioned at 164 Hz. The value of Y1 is 3.2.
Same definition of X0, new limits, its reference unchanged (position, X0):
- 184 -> 1.07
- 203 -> 0.97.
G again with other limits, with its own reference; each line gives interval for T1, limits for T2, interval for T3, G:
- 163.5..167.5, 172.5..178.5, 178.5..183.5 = 1.36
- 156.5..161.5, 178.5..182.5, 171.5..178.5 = 1.34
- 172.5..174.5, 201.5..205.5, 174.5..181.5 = 1.24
